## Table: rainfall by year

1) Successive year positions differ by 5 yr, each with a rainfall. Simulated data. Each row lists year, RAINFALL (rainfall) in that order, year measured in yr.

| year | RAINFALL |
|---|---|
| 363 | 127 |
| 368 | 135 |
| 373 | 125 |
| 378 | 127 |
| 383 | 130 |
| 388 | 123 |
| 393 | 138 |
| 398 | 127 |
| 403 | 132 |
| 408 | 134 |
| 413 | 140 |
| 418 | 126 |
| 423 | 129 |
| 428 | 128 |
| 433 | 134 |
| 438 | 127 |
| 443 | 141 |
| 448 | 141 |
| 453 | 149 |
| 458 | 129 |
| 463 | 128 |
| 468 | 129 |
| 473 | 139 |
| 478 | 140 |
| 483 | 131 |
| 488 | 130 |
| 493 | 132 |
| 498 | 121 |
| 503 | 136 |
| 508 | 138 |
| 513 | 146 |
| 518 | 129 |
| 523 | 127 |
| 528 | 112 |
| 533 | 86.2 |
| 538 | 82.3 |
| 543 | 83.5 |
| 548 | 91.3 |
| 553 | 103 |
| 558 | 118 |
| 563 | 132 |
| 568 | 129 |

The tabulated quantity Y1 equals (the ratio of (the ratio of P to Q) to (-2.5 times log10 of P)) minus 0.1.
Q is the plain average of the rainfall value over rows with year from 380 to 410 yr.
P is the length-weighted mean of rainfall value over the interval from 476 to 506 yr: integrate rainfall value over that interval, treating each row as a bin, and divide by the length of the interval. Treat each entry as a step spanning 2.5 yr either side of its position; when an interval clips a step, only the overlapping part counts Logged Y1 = -0.290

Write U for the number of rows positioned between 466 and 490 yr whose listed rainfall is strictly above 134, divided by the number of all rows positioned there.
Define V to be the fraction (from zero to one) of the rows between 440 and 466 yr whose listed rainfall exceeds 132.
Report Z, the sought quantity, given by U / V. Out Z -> 0.7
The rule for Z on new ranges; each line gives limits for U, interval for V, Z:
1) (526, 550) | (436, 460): 0.0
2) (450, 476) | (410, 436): 1.0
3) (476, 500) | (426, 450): 0.3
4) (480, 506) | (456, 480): 0.5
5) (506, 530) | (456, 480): 1.0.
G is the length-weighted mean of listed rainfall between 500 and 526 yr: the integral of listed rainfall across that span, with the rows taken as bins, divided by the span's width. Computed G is 134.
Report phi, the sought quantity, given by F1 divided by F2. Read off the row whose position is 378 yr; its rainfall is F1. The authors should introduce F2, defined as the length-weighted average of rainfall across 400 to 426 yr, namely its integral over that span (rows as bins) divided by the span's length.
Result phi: 0.96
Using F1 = 127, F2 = 132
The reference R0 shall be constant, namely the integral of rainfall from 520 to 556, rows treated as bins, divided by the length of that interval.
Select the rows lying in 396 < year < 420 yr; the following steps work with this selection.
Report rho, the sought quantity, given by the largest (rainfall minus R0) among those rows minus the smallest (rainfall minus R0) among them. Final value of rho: 14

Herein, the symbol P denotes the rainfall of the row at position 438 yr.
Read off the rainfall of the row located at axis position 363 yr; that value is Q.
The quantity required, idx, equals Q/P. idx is 1.00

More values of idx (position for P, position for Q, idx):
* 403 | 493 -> 1.00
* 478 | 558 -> 0.84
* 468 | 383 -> 1.01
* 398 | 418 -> 0.99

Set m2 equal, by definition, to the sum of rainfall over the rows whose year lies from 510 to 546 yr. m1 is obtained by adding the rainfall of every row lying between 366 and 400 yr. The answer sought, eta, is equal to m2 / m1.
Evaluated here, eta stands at 0.85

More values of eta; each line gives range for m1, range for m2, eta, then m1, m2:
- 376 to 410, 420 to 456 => 1.04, 911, 949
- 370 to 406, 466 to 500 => 1.02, 902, 922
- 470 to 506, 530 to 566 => 0.75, 929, 696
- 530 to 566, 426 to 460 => 1.36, 696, 949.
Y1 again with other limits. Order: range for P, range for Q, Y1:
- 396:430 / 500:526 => -0.283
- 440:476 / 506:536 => -0.308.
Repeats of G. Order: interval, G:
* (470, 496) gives 134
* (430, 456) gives 138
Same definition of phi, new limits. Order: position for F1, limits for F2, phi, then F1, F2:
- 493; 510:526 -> 0.99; 132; 133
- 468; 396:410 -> 0.98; 129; 131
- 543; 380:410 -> 0.64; 83.5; 131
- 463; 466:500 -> 0.97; 128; 132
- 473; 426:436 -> 1.06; 139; 131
